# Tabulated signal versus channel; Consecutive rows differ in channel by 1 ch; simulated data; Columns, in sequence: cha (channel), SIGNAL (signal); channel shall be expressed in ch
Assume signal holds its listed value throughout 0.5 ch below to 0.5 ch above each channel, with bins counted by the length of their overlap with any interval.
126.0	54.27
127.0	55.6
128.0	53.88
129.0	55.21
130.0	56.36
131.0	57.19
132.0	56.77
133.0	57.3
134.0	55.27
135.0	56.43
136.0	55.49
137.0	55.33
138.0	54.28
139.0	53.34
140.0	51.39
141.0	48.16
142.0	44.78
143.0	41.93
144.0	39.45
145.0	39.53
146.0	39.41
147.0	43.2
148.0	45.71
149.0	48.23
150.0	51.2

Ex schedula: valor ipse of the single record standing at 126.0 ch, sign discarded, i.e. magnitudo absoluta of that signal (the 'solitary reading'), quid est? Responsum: 54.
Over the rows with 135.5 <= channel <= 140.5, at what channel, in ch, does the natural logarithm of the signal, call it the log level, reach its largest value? 136.0 ch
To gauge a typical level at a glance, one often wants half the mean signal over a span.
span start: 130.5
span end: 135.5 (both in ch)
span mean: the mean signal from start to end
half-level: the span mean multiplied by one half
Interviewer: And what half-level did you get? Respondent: 28.3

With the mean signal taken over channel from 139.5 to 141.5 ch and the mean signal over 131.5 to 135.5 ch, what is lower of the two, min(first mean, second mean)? 50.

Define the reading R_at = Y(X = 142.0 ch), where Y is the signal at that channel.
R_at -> 44.78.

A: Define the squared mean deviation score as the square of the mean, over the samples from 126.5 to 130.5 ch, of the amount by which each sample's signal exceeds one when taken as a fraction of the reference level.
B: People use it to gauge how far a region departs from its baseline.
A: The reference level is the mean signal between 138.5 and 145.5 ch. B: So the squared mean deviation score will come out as 0.05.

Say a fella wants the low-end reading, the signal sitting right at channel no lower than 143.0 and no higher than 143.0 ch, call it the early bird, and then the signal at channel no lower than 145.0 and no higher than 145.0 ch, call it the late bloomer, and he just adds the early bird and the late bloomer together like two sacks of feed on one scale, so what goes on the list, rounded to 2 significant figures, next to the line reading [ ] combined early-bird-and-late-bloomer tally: 81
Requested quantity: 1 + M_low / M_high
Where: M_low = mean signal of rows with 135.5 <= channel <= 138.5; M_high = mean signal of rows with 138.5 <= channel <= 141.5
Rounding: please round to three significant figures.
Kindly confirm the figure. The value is 2.08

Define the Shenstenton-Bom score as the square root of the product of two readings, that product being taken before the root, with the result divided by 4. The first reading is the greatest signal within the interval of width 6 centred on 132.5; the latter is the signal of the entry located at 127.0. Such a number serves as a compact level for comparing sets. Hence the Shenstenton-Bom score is 14.1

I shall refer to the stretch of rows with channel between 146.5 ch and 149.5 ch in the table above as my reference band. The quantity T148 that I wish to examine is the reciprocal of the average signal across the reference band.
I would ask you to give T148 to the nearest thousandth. 0.022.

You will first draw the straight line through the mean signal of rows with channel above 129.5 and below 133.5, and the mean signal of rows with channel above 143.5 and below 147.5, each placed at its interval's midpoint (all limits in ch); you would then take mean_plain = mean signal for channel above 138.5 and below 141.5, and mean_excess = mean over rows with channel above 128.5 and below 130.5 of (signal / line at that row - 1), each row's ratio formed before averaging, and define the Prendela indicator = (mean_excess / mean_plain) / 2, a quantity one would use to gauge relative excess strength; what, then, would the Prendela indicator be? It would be -0.0006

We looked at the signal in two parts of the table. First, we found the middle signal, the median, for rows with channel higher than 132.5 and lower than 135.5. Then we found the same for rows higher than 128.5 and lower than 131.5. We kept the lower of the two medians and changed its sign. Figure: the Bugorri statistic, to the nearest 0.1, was -56.4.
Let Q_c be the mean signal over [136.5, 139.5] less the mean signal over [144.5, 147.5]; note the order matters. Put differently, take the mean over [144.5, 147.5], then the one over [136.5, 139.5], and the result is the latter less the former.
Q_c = 14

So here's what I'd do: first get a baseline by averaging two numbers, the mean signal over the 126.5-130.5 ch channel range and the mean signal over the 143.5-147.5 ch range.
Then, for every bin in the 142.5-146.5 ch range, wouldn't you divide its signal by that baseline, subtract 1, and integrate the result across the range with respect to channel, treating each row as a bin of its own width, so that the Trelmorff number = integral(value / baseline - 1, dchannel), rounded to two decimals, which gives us -0.65 ch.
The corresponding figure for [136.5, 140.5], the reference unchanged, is 0.48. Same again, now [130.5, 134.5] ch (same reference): 0.74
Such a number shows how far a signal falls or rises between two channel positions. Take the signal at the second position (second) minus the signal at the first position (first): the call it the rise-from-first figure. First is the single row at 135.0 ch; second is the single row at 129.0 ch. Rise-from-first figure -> -1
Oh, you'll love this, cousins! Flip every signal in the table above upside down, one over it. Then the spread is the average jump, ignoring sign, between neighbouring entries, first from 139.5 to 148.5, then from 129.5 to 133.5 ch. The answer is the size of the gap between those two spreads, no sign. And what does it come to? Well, 0.0010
